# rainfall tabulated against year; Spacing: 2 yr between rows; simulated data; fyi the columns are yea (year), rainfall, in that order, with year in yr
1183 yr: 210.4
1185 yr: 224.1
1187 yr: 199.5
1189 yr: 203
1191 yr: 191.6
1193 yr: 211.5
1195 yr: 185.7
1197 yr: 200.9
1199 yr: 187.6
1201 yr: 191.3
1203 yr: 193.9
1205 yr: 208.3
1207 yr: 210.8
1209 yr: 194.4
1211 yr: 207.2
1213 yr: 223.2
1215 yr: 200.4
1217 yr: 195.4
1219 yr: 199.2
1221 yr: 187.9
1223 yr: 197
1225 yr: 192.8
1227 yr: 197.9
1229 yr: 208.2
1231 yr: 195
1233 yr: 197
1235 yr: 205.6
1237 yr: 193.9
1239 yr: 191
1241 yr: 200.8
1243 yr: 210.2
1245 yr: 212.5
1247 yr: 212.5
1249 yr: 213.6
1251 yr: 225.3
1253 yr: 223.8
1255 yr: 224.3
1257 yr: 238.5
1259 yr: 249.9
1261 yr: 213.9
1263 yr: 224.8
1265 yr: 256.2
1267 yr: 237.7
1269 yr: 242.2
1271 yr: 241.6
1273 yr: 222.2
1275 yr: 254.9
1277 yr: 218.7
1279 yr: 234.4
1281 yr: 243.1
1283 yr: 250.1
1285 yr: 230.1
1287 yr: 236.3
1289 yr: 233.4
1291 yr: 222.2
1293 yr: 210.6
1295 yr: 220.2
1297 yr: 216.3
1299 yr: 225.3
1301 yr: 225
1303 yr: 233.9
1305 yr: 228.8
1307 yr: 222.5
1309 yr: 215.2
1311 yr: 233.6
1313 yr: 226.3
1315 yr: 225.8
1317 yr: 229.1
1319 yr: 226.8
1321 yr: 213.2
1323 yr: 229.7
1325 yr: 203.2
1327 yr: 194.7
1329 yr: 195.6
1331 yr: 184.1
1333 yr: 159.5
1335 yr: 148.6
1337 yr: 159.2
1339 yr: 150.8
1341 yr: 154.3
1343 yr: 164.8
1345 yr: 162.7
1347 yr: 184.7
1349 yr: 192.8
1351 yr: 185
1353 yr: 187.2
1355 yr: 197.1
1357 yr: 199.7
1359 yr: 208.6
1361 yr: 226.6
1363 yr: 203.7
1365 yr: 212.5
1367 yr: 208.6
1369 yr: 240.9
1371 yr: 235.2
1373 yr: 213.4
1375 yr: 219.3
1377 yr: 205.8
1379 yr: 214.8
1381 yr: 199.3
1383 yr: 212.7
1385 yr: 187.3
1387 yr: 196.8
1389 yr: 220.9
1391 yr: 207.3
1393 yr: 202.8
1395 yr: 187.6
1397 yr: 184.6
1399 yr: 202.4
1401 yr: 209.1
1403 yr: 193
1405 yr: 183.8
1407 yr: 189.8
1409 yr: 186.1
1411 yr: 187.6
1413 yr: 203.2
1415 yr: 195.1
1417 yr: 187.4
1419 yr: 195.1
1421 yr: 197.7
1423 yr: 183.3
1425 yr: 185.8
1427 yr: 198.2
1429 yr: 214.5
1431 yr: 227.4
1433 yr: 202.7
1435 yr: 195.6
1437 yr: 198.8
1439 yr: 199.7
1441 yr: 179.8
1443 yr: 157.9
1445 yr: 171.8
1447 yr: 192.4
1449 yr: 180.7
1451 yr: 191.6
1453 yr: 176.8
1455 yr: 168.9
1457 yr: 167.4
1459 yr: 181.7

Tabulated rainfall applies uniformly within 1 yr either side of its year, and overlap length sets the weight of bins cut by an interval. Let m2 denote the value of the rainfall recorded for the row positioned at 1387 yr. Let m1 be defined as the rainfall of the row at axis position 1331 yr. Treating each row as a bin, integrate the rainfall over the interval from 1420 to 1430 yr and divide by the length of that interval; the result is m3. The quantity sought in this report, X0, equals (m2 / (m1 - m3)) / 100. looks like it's -0.17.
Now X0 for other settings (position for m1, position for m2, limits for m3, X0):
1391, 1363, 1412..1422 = 0.18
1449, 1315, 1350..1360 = -0.15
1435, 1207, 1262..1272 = -0.05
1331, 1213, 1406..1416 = -0.27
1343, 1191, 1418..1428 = -0.07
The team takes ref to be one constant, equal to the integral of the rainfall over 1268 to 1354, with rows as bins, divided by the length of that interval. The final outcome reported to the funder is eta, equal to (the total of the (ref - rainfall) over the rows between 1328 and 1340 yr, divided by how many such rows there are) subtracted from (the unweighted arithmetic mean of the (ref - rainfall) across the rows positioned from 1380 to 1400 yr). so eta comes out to -34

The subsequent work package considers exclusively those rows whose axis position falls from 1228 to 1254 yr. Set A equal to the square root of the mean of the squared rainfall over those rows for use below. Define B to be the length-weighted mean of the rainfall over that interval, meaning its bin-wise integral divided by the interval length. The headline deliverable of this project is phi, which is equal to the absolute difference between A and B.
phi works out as 0.27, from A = 207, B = 207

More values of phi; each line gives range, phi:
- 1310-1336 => 1.74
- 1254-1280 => 0.37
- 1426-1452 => 0.77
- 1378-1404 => 0.30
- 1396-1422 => 0.15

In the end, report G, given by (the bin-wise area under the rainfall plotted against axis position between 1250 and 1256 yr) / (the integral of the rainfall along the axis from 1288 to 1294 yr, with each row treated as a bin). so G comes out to 1.01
